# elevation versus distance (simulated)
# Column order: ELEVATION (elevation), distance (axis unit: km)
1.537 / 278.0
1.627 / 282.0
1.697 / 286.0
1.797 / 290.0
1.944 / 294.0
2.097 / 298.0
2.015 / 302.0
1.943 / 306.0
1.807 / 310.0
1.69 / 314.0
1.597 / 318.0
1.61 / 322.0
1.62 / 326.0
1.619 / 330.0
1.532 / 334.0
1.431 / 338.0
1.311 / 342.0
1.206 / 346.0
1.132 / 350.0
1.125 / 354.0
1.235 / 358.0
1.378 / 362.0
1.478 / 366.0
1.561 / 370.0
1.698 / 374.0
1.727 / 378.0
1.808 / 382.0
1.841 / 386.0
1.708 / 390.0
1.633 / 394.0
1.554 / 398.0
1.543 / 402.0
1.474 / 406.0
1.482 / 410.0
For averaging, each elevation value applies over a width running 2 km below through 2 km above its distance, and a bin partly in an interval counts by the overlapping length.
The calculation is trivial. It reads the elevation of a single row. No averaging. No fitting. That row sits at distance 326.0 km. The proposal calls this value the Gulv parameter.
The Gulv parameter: 1.62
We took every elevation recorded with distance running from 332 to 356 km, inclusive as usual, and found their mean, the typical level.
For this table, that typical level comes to 1.3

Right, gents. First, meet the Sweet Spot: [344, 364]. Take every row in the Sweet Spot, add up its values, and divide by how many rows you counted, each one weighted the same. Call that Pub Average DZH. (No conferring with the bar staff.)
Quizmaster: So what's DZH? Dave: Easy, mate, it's 1.22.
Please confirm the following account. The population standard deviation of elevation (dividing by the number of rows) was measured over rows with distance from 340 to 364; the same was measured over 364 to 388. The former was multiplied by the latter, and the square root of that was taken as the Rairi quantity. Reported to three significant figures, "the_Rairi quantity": 0.108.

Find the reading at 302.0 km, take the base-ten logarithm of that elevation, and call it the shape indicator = 0.30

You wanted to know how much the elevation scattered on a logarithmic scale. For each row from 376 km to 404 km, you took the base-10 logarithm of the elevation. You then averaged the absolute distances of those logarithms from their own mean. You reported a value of 0.025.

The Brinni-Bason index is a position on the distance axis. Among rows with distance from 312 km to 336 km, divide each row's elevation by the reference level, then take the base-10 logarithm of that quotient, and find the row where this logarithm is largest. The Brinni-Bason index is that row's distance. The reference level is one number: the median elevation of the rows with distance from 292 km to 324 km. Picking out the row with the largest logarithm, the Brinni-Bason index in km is 314.0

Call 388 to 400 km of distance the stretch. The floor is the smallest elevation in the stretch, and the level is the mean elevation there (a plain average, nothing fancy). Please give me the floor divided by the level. 0.95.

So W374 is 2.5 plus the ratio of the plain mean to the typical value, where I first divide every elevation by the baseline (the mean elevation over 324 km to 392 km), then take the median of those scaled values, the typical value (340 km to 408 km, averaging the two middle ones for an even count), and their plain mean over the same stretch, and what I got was 3.47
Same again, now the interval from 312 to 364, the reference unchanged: 3.49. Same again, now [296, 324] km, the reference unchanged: 3.51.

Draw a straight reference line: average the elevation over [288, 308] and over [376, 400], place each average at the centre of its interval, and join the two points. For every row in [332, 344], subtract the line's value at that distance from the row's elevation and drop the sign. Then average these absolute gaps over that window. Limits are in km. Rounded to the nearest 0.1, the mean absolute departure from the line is 0.4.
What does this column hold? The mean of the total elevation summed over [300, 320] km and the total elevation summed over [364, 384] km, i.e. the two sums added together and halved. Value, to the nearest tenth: 8.7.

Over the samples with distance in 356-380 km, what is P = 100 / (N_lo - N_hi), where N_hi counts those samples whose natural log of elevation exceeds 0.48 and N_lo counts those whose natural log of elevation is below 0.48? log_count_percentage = 50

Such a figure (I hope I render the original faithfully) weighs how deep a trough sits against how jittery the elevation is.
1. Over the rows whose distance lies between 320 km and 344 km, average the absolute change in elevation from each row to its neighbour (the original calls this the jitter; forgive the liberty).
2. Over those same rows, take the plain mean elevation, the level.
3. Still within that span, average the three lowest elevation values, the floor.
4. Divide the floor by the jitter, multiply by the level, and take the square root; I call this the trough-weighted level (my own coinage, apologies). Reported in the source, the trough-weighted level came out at 5.8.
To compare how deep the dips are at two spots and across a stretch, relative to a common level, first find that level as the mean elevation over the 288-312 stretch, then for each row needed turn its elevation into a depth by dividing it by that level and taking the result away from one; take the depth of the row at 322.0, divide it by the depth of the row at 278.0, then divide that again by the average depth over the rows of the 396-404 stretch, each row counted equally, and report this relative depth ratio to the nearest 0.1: 4.1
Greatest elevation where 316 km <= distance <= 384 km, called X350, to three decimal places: 1.808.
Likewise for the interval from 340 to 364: 1.378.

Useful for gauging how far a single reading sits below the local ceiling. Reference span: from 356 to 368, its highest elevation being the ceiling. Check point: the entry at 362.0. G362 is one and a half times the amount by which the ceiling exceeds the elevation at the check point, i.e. 0.15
